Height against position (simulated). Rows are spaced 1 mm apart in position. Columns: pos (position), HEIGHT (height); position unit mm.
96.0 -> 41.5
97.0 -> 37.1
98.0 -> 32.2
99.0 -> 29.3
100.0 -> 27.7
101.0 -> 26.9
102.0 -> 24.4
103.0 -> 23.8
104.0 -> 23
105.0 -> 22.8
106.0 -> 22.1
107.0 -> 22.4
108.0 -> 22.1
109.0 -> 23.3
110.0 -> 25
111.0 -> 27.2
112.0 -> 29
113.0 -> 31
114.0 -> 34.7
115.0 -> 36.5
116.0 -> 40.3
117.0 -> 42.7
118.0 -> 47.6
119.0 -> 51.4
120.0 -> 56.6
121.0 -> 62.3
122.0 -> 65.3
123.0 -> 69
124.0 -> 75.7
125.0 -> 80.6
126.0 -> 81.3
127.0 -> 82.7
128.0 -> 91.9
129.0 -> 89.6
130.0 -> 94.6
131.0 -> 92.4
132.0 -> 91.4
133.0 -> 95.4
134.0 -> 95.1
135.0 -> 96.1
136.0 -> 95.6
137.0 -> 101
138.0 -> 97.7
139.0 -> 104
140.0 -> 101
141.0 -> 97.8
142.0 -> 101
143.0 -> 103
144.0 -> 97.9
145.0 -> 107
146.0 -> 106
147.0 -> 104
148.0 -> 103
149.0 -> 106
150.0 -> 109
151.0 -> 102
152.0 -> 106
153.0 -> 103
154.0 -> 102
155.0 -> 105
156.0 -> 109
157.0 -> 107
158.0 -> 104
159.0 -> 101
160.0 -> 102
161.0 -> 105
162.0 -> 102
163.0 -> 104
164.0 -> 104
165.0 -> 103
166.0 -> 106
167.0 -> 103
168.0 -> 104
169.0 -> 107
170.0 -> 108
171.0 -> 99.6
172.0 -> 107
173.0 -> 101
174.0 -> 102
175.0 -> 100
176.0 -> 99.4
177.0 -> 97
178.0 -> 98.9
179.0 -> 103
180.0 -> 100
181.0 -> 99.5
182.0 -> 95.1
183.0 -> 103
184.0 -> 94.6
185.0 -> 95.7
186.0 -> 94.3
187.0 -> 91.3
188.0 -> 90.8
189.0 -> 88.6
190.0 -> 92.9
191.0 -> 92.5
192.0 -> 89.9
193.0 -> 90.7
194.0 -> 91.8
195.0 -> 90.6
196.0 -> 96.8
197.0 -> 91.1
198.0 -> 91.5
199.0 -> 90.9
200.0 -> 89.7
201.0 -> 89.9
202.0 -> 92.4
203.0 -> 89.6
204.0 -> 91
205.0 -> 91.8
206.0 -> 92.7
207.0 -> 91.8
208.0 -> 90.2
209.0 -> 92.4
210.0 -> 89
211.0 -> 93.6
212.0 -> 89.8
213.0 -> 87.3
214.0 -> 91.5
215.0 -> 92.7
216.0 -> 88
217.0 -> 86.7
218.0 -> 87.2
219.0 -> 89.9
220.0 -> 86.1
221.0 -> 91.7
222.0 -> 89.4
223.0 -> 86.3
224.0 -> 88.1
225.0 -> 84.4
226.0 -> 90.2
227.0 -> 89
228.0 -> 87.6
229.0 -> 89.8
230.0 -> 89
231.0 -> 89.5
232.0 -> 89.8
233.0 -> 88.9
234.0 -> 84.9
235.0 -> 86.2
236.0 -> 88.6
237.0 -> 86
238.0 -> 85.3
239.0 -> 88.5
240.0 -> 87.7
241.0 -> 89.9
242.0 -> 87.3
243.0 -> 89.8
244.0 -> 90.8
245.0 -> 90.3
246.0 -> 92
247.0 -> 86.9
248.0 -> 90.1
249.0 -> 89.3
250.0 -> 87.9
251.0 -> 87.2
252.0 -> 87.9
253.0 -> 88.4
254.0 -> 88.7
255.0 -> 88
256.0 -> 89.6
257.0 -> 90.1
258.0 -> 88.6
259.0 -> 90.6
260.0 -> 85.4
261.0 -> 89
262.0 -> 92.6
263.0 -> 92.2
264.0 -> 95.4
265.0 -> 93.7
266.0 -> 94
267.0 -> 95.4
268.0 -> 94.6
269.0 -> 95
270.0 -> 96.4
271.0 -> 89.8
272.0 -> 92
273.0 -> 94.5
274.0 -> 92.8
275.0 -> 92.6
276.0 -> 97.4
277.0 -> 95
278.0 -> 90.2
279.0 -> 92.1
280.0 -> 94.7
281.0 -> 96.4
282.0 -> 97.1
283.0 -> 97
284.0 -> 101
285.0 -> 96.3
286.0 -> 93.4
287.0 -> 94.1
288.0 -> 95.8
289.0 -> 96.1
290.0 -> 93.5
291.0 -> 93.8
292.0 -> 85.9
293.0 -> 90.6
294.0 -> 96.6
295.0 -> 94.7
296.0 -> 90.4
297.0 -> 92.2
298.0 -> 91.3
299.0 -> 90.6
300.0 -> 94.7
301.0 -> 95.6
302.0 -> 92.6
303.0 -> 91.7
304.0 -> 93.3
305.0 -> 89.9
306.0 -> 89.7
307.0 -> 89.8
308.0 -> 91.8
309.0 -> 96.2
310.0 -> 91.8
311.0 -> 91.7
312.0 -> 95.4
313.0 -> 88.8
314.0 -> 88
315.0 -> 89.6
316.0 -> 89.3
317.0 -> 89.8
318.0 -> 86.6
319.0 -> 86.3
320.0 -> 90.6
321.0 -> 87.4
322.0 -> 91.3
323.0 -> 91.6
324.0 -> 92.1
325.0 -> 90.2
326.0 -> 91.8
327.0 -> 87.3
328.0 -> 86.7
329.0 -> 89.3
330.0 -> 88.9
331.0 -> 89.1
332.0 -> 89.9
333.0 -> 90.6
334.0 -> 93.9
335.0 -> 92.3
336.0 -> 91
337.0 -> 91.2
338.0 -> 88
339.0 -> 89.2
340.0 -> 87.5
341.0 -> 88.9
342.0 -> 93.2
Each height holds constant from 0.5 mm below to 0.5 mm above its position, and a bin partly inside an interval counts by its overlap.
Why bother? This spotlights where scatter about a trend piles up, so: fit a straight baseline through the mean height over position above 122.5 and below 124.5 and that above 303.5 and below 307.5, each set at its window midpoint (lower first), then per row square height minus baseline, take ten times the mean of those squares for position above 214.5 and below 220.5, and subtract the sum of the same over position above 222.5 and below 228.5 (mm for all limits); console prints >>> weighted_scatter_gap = 325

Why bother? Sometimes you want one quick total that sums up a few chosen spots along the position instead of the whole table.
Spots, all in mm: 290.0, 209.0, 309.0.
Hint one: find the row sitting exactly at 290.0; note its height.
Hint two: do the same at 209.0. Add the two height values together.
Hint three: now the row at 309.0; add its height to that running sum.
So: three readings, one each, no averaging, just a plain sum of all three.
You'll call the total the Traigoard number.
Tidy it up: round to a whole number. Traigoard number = 282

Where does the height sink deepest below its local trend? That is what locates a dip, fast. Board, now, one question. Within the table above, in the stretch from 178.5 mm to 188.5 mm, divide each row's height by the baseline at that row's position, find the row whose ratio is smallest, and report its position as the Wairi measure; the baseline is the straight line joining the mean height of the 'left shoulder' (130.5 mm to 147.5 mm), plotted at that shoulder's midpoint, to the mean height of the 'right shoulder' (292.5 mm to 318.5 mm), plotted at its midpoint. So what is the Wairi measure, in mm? 188.0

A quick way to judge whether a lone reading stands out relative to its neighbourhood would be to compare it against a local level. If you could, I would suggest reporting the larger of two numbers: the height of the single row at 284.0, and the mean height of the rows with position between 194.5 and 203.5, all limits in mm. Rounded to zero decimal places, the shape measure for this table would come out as 101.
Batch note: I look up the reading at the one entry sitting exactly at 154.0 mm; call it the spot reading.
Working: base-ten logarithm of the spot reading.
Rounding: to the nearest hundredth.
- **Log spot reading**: 2.01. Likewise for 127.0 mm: 1.92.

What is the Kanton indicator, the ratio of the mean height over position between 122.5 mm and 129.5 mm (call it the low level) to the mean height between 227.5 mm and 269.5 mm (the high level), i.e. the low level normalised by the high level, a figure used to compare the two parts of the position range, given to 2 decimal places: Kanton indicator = 0.91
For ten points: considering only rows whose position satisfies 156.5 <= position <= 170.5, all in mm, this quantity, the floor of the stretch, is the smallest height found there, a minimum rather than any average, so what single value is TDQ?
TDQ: 101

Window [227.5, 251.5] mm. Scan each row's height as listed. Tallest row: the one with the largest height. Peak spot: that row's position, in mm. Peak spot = 246.0 mm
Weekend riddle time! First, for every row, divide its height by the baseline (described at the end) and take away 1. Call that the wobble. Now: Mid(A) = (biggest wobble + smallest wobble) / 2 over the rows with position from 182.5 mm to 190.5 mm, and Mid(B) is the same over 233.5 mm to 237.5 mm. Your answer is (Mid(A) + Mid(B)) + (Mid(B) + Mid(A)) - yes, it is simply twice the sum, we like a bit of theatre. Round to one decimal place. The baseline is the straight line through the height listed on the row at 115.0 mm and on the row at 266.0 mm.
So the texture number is 1.1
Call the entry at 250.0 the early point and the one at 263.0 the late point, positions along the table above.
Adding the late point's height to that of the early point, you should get 180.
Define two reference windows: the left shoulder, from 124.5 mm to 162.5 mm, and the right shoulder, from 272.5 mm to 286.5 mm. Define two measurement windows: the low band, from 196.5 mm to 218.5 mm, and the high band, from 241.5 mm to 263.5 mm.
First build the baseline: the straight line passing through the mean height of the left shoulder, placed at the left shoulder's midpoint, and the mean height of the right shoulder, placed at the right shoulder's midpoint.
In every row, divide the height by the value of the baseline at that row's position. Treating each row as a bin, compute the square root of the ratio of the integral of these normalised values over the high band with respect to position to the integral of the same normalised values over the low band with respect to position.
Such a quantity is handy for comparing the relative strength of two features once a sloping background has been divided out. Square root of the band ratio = 1.00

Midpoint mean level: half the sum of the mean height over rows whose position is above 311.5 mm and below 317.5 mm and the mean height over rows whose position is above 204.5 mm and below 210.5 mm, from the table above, 91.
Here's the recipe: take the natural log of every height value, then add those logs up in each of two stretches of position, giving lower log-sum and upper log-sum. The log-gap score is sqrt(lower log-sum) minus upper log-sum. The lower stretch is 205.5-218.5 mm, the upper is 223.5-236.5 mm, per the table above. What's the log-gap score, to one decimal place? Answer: -50.6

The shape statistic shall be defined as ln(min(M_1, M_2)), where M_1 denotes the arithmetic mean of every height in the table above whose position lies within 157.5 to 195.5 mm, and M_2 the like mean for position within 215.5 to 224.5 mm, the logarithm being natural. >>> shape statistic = 4.48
